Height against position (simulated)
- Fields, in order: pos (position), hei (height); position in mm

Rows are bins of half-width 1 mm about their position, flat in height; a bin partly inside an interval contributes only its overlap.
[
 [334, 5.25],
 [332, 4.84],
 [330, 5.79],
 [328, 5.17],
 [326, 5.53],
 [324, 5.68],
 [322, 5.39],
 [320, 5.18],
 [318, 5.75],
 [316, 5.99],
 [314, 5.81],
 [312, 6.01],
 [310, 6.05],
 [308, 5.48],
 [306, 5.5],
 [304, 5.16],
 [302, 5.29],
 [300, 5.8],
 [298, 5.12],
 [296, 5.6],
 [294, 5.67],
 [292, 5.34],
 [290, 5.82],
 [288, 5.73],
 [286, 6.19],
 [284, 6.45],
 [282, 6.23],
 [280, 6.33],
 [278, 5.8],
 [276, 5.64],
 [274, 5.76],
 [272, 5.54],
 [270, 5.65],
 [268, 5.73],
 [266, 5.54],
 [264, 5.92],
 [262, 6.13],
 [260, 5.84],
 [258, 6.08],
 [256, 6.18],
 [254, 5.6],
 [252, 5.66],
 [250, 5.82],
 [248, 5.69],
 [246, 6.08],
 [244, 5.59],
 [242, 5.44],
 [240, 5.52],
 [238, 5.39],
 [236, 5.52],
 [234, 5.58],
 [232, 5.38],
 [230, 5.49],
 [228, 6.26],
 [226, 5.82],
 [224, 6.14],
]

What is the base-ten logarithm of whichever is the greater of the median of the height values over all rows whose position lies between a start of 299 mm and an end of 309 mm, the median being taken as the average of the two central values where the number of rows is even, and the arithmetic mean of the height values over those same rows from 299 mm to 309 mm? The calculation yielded 0.739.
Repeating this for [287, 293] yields 0.758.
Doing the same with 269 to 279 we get 0.754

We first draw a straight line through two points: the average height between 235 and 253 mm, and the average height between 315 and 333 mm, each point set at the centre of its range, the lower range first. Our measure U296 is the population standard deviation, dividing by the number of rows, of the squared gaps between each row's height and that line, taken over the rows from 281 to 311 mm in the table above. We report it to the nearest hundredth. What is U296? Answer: 0.22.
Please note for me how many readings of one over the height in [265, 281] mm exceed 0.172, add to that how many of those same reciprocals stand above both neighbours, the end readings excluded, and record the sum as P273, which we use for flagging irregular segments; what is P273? 9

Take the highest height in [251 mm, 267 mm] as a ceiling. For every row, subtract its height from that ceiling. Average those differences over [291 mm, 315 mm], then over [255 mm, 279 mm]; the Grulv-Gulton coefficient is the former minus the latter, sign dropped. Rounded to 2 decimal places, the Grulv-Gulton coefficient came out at 0.25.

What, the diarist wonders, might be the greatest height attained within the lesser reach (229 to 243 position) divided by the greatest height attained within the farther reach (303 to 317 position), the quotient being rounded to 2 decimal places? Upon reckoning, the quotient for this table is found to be 0.92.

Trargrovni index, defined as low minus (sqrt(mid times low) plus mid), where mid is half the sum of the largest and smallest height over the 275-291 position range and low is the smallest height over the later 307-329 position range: -6.47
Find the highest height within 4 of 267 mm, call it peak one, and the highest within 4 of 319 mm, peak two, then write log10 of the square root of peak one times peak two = 0.775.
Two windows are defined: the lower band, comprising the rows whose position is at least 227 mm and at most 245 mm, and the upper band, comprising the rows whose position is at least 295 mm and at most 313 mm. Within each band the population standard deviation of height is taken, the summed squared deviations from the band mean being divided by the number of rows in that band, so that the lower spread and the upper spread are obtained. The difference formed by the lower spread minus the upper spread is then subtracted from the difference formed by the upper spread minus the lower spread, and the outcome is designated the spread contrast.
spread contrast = 0.14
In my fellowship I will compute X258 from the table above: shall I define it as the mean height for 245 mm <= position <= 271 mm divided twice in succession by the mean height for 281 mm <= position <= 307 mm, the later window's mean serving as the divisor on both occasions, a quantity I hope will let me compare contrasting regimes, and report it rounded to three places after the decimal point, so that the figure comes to 0.181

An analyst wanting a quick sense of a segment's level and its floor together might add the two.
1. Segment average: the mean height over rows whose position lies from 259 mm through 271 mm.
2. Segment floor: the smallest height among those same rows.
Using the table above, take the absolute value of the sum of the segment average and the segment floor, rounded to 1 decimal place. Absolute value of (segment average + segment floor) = 11.3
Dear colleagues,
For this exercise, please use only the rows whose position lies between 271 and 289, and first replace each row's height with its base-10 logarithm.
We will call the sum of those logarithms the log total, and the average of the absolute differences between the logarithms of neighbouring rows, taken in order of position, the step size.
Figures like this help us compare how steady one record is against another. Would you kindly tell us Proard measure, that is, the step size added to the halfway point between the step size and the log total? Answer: 3.515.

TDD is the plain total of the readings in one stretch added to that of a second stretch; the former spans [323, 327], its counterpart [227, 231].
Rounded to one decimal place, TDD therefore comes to 23.0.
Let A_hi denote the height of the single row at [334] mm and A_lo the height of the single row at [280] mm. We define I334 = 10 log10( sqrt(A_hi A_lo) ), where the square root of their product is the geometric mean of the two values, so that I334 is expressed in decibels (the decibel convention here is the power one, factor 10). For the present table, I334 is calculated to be 7.61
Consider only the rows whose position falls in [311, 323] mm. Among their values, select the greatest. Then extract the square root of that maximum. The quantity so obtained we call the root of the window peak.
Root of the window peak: 2.45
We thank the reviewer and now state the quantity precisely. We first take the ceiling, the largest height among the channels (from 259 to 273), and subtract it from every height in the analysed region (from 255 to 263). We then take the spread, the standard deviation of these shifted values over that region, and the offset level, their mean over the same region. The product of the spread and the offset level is -0.01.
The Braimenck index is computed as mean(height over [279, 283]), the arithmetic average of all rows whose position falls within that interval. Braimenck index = 6.28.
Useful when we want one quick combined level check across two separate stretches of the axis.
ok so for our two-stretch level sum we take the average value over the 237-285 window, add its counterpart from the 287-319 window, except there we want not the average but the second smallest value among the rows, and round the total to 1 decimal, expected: 11.0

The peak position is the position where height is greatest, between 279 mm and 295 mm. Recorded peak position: 284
